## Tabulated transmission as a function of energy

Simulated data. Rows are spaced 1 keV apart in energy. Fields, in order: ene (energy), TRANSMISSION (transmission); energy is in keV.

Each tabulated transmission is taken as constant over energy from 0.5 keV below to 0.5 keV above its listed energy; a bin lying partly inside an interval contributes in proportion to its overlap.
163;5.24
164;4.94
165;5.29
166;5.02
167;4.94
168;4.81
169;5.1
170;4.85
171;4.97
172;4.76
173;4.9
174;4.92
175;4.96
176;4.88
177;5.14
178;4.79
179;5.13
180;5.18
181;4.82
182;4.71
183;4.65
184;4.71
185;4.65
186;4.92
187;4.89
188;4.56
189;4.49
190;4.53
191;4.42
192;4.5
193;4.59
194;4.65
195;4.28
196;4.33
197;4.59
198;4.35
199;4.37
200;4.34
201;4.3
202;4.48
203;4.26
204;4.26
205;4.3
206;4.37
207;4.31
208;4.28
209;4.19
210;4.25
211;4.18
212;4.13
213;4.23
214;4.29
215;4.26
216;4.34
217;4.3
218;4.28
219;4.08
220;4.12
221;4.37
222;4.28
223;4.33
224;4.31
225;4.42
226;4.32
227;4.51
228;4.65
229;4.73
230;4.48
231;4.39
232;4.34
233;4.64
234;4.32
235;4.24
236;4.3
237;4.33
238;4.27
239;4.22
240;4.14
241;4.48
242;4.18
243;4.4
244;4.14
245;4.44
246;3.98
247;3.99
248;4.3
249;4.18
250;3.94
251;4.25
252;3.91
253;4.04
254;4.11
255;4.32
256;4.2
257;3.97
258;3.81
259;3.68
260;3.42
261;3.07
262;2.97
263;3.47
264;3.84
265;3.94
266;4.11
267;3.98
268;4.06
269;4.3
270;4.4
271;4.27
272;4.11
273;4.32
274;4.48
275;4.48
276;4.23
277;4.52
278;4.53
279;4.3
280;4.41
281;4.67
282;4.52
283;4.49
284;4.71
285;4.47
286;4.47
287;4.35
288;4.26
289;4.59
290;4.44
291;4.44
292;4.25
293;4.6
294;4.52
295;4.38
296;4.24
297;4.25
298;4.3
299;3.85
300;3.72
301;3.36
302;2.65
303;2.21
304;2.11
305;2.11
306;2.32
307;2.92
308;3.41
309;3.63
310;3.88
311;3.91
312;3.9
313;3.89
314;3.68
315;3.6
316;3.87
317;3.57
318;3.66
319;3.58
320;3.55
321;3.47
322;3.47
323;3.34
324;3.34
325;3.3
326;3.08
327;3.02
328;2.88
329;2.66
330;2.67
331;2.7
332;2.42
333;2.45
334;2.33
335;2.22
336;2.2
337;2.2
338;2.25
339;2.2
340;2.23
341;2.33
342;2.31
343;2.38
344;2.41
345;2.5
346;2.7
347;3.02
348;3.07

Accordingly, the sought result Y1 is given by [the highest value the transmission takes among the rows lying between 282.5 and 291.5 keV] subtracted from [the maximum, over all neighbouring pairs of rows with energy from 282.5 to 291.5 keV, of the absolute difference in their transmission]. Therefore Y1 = -4.38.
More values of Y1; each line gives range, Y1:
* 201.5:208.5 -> -4.26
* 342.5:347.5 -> -2.70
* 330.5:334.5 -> -2.42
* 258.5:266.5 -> -3.61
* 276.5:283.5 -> -4.41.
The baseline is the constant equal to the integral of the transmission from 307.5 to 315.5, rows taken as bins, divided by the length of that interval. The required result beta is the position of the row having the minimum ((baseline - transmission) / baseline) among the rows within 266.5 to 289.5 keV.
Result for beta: 284 keV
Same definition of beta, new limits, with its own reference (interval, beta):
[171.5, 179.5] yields 177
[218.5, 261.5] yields 229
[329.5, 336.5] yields 331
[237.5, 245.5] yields 241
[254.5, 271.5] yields 270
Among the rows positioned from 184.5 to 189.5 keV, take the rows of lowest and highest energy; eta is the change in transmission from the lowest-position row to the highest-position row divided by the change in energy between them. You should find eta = -0.04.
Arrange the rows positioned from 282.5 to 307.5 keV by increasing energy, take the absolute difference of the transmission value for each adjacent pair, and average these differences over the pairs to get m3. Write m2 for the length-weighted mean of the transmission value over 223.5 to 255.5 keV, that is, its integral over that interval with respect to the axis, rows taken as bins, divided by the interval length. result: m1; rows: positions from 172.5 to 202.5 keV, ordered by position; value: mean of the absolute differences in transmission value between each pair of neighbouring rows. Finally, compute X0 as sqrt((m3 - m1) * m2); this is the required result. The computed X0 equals 0.56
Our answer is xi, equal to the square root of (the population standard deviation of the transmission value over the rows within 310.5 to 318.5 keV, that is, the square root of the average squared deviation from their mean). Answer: 0.37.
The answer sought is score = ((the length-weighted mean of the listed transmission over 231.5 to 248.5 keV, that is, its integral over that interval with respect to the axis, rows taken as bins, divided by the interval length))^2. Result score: 18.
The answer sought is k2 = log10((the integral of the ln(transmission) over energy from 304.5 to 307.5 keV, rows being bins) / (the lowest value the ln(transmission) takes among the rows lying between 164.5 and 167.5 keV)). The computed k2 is 0.22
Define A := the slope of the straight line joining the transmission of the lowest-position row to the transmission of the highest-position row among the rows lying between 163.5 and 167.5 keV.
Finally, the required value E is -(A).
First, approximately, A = 0.00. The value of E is 0.00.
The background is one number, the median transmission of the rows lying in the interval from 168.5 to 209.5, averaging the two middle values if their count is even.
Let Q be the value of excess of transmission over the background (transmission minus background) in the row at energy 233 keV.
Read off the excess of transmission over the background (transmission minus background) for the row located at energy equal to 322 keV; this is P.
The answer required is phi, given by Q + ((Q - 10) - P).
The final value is -8.8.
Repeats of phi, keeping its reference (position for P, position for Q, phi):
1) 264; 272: -10.2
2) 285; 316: -11.3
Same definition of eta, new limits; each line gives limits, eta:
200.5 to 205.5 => 0.00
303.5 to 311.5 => 0.26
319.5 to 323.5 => -0.07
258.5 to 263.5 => -0.05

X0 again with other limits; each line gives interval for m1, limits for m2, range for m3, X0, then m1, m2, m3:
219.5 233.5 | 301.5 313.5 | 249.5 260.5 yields 0.44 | 0.132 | 3.1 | 0.196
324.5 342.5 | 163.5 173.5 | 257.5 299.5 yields 0.65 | 0.088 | 5.0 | 0.173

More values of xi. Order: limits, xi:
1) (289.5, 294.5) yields 0.34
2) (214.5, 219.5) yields 0.30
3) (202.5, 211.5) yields 0.24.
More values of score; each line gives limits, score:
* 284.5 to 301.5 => 18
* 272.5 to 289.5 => 20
